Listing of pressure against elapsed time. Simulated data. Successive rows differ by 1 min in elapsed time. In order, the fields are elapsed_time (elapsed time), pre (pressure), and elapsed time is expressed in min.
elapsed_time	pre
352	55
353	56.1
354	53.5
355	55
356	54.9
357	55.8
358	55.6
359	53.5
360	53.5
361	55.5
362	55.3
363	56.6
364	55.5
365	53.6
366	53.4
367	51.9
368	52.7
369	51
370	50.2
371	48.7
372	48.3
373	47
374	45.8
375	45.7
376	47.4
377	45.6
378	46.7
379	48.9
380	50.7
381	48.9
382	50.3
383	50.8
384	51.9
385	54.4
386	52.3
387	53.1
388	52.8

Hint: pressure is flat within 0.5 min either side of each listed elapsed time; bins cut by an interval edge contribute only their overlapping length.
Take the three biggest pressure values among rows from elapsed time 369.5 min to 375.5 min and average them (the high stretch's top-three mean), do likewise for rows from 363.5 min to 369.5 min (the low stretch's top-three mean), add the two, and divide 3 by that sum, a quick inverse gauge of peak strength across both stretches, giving 0.0291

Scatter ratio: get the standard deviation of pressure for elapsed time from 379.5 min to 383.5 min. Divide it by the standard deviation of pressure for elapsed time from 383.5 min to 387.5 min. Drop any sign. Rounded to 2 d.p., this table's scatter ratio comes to 0.80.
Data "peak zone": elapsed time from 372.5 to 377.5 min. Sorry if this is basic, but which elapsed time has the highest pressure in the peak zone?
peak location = 376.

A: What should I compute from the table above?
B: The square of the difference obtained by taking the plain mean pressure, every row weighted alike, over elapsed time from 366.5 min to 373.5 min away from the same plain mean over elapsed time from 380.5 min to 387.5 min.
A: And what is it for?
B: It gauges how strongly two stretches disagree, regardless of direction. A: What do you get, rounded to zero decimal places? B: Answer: 3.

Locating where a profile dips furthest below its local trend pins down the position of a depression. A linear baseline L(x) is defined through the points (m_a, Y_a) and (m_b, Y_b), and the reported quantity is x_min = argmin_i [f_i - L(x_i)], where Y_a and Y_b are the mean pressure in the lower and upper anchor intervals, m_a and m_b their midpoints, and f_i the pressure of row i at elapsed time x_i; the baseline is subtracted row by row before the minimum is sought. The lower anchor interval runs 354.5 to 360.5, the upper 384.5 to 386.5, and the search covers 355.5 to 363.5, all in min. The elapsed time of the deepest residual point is 359 min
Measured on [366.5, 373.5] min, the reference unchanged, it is 373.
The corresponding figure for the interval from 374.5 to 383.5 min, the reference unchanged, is 377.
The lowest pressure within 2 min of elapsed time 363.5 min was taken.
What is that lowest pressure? 53.6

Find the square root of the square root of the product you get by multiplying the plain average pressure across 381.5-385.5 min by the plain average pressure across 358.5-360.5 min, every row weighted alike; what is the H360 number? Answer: 7.26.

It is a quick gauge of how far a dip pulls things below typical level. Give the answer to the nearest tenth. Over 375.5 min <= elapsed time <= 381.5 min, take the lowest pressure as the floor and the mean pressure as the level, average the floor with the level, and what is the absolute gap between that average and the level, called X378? 1.2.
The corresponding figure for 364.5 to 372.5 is 1.5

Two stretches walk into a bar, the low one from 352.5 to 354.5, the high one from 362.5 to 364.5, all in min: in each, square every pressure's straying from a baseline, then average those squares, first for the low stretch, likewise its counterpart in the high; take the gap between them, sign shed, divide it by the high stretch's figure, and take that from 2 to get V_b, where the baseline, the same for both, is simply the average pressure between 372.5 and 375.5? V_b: 1.78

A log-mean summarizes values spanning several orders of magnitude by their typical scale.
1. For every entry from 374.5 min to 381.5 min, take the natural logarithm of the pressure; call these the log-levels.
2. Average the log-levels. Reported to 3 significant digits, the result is 3.86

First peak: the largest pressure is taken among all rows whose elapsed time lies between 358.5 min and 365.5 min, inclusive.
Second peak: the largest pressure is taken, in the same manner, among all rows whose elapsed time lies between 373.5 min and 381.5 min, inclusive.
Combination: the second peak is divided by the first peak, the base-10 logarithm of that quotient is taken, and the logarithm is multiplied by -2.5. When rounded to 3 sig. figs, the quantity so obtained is 0.120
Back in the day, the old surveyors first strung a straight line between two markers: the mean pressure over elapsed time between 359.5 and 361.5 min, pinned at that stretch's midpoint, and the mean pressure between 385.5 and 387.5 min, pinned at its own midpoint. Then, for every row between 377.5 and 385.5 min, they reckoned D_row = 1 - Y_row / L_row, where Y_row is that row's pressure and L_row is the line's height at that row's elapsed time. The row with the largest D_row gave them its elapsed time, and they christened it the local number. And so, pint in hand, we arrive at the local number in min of 378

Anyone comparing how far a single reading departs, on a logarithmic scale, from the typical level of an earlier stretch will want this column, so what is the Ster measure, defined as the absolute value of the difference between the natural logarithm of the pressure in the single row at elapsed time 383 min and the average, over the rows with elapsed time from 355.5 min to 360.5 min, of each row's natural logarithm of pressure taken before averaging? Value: 0.07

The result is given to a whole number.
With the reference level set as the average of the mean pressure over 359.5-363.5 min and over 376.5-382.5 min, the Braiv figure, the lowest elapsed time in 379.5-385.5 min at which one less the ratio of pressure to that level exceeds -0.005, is 380 min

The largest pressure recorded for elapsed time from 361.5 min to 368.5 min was 56.6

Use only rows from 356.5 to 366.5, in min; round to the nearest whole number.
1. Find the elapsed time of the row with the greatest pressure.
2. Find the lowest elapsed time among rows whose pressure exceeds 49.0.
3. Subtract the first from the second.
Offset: -6 min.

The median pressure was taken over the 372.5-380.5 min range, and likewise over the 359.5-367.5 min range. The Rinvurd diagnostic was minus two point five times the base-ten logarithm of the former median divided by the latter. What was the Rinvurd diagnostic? 0.16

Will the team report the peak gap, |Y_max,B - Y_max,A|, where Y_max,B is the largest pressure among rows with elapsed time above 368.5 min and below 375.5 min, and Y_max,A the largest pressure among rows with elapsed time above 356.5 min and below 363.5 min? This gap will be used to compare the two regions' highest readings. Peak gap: 5.6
